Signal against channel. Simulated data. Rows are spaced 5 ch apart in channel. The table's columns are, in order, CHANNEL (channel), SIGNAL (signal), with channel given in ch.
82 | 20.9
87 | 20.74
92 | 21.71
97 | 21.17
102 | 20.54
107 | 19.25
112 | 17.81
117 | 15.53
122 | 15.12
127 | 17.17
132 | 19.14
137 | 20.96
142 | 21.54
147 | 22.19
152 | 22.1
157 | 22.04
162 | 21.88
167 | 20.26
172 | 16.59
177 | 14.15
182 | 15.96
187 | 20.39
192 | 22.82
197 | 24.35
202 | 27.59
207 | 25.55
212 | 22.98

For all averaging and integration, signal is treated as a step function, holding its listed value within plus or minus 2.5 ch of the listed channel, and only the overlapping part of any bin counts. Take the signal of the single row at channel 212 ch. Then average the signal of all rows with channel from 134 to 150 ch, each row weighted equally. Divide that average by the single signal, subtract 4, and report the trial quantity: -3.06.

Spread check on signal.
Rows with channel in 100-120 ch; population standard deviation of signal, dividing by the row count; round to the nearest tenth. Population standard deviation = 1.9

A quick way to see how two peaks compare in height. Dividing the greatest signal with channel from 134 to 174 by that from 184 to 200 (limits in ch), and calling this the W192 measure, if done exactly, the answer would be 0.91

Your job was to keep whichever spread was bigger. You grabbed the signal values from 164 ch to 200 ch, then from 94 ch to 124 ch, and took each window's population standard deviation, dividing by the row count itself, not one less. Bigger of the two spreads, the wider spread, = 3.48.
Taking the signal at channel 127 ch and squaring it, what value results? 295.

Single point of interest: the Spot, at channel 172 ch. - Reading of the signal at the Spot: 16.59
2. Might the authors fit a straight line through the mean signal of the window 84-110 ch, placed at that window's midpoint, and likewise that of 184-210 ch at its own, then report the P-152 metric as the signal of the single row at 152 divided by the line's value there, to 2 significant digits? 0.98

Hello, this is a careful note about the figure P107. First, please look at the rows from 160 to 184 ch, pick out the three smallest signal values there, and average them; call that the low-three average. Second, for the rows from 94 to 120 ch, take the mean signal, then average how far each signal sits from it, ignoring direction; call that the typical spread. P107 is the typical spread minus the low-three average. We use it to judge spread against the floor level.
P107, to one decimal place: -13.8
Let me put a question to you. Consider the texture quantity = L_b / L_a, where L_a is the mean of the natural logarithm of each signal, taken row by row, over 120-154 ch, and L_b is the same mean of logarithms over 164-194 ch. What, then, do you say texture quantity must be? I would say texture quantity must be 0.97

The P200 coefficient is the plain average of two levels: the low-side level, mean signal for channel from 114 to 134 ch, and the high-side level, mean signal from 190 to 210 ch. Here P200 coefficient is 20.9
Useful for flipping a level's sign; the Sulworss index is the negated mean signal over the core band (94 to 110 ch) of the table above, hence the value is -20.3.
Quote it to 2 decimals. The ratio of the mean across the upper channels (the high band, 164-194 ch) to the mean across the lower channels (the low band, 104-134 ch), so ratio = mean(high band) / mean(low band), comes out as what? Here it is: 1.06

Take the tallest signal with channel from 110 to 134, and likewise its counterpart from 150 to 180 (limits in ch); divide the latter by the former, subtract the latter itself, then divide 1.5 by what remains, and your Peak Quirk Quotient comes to -0.072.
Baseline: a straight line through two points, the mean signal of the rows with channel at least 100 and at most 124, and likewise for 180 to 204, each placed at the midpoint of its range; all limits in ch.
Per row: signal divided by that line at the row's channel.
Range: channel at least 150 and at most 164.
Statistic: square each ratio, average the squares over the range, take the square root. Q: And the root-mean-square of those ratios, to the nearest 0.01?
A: 1.09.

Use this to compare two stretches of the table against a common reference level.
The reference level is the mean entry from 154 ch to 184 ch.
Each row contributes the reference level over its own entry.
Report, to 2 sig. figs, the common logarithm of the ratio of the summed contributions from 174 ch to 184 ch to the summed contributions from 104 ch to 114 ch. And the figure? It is 0.091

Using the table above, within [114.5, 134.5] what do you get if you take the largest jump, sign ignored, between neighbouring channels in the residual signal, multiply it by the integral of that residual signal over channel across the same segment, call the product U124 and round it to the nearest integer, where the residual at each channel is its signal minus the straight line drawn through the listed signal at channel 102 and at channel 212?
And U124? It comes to -167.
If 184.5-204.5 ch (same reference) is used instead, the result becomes 75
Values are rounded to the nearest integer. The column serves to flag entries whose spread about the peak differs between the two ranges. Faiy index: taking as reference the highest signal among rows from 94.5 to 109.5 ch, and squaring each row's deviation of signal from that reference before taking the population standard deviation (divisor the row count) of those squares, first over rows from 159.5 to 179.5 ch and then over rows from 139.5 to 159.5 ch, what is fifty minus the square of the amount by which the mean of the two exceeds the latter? -46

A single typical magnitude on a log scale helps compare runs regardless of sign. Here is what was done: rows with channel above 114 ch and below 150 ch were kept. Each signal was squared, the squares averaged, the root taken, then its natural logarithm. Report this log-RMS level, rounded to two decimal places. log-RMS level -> 2.94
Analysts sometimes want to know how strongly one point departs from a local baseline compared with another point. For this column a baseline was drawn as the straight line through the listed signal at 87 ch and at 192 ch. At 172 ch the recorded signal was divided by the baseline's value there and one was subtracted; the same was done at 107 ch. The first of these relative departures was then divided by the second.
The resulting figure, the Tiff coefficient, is 2.9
